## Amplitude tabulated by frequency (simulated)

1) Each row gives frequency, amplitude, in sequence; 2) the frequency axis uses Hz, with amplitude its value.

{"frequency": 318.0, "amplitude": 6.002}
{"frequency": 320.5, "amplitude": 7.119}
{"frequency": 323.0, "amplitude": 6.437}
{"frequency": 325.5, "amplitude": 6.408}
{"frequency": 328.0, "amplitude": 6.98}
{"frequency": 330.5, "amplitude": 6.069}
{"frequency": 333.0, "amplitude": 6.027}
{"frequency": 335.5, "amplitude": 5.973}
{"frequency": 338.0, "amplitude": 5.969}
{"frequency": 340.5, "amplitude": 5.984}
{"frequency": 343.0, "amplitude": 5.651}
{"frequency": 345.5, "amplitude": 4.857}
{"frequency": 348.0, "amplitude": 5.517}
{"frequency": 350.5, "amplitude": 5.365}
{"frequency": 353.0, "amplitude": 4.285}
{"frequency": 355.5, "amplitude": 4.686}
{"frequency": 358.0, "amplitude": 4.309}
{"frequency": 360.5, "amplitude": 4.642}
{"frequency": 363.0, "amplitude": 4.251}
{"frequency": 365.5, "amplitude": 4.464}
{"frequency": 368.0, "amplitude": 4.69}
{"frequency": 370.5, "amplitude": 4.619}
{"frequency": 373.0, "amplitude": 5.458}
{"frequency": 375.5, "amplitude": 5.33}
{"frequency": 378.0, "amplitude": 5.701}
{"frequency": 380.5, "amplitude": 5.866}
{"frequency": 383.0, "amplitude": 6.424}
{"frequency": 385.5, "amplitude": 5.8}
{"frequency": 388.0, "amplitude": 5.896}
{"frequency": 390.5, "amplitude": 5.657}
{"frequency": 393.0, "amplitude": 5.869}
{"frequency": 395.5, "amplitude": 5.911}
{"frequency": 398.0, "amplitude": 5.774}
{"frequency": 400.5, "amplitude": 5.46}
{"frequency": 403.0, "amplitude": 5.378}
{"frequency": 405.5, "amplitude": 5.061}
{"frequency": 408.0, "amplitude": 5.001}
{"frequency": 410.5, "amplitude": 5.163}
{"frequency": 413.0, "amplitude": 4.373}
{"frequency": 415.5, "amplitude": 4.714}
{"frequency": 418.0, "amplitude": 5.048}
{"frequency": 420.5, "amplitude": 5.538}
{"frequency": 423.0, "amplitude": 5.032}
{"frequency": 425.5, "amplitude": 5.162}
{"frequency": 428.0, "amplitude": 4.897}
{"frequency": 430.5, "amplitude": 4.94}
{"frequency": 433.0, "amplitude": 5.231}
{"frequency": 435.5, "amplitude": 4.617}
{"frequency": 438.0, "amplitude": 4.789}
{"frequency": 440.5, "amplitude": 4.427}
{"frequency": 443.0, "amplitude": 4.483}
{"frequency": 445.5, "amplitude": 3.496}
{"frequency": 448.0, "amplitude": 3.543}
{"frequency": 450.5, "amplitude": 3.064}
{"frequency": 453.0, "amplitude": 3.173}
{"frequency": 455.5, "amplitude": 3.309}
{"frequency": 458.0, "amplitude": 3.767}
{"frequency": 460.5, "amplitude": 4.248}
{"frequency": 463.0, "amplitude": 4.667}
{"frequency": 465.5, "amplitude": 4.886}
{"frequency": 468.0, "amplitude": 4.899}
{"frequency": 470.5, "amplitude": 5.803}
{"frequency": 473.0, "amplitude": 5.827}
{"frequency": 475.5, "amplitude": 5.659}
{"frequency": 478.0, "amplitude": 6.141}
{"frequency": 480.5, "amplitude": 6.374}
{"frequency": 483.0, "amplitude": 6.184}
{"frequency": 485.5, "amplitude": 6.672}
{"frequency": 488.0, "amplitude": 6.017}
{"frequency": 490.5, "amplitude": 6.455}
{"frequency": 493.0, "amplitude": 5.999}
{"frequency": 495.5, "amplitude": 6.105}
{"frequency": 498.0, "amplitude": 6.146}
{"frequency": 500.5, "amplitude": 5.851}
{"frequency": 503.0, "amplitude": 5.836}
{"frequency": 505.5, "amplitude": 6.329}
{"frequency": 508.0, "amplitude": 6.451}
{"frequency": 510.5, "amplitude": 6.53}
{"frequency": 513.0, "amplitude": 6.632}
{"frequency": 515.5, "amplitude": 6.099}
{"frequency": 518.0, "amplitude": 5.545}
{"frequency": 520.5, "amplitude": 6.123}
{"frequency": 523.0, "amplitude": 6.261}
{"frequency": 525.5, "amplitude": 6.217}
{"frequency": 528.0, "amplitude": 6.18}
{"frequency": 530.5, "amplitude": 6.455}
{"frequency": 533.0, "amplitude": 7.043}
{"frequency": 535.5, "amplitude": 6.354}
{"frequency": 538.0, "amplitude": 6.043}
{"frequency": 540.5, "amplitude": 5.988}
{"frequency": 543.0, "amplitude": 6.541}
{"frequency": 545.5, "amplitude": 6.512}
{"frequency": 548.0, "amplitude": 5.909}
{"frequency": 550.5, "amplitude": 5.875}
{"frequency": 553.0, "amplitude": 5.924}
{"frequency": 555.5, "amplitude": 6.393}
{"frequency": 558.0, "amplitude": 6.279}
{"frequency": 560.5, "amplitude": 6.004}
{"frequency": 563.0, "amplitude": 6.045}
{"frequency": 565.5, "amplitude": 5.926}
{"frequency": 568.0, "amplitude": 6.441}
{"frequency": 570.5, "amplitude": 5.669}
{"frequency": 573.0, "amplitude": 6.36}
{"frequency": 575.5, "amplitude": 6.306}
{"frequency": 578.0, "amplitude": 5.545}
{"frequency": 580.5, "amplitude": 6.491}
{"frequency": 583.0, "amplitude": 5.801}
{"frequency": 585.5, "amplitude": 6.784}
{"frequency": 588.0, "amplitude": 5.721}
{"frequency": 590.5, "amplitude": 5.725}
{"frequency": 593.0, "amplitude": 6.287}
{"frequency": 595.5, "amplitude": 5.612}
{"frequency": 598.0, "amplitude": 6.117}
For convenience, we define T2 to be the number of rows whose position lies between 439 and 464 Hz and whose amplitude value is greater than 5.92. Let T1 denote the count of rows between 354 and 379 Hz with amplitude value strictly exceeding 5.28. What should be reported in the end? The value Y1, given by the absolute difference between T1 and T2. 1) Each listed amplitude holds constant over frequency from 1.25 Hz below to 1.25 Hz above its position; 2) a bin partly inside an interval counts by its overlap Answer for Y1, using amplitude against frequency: 3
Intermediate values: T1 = 3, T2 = 0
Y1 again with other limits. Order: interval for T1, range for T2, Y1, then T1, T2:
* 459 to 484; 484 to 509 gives 2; 6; 8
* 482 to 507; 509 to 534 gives 1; 10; 9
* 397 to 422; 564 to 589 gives 2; 4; 6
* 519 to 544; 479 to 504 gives 2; 10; 8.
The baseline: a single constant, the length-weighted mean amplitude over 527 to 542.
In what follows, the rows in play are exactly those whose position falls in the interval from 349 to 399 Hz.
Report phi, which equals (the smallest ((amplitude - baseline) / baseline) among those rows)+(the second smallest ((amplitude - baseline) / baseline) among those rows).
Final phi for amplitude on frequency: -0.7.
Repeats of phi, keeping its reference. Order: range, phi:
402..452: -1.0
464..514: -0.5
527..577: -0.2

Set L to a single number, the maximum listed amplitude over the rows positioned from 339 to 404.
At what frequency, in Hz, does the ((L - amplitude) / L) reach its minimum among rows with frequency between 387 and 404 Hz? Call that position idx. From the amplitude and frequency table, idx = 395.5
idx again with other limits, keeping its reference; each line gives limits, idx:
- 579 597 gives 585.5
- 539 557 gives 543.0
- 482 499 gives 485.5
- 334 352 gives 340.5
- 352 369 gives 368.0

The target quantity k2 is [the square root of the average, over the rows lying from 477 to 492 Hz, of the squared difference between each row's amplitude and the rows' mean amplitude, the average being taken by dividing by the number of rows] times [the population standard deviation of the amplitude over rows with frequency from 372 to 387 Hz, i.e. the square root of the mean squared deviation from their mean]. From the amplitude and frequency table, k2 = 0.076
